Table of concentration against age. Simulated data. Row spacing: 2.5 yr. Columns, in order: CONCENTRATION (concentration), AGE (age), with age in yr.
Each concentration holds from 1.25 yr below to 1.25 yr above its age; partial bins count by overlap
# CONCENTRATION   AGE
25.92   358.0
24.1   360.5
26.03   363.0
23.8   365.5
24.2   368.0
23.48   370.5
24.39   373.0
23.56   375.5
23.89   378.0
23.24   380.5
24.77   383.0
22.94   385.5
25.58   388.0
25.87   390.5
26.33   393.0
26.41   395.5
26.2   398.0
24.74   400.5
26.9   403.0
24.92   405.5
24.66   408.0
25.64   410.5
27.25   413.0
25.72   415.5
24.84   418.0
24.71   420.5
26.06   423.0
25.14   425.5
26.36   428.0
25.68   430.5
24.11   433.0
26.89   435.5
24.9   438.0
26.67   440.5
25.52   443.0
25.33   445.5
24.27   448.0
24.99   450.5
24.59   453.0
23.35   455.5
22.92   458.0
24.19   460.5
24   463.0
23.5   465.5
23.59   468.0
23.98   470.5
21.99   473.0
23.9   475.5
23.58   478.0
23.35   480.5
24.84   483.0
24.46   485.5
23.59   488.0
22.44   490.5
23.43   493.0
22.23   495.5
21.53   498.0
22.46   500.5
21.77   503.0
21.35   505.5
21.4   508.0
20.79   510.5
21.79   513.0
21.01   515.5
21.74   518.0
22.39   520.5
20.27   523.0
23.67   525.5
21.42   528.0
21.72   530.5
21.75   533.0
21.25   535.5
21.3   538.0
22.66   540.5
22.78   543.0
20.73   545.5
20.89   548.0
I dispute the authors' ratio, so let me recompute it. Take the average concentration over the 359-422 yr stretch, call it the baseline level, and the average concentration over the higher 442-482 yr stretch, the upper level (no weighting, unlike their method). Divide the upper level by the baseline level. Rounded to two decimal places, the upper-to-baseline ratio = 0.96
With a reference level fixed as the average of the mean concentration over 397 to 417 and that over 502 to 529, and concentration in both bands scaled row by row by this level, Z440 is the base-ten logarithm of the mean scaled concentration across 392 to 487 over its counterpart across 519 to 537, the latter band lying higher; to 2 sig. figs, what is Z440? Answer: 0.058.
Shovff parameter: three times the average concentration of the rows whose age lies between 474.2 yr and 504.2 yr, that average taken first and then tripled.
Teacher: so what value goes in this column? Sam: 69.4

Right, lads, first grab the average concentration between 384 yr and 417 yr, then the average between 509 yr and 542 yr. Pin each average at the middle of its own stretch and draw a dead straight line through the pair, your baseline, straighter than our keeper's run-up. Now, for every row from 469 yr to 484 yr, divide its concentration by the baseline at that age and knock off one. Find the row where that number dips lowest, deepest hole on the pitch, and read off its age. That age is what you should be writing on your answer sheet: 473.0 yr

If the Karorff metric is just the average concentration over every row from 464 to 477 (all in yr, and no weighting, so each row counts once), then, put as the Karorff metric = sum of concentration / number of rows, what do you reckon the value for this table 23.4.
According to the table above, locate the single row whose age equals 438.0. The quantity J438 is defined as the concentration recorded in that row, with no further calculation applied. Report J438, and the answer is 24.9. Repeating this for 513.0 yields 21.79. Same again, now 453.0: 24.59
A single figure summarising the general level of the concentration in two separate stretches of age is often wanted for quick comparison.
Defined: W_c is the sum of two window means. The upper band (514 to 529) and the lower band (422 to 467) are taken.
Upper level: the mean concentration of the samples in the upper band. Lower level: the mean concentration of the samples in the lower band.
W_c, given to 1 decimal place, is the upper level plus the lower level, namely 46.7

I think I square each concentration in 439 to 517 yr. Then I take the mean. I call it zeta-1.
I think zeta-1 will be 546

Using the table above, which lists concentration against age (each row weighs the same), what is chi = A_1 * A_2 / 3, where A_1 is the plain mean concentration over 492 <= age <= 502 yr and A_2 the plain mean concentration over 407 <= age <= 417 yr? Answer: 193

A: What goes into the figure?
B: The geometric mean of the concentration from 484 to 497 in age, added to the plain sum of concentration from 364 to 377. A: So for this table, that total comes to 143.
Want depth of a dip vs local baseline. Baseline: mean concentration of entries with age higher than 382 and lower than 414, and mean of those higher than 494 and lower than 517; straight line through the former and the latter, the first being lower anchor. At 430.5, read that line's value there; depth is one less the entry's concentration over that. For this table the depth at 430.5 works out -0.054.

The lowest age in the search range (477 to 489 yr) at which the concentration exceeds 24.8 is 483.0 yr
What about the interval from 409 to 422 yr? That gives 410.5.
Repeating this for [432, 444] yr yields 435.5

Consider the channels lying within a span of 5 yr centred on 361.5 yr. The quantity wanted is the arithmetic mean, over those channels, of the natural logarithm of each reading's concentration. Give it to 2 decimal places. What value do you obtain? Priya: 3.22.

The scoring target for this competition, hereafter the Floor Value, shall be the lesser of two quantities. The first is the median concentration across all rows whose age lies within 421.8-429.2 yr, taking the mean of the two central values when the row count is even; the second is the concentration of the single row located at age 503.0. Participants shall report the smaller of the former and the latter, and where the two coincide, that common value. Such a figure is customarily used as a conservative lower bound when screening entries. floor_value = 21.8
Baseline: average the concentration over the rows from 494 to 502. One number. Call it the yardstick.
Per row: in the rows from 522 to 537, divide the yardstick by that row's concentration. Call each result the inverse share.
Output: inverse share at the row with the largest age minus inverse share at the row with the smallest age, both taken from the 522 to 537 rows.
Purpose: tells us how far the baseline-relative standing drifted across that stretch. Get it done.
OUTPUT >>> -0.050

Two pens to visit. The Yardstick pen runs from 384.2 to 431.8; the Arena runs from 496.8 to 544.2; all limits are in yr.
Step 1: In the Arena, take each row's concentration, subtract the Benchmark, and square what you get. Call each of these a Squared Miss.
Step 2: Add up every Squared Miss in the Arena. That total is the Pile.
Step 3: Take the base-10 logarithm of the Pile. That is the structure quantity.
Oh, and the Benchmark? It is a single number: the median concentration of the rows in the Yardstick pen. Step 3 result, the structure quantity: 2.5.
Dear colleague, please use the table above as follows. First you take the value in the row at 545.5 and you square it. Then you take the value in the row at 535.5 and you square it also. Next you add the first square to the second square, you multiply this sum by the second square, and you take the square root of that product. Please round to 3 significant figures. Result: 631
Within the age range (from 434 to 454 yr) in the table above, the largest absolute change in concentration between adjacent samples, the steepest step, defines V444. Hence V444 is 2.0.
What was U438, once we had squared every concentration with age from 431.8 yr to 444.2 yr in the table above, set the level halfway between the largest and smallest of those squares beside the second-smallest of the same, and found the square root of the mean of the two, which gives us 25.2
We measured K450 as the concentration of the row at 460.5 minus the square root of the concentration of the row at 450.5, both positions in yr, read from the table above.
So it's 19.2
